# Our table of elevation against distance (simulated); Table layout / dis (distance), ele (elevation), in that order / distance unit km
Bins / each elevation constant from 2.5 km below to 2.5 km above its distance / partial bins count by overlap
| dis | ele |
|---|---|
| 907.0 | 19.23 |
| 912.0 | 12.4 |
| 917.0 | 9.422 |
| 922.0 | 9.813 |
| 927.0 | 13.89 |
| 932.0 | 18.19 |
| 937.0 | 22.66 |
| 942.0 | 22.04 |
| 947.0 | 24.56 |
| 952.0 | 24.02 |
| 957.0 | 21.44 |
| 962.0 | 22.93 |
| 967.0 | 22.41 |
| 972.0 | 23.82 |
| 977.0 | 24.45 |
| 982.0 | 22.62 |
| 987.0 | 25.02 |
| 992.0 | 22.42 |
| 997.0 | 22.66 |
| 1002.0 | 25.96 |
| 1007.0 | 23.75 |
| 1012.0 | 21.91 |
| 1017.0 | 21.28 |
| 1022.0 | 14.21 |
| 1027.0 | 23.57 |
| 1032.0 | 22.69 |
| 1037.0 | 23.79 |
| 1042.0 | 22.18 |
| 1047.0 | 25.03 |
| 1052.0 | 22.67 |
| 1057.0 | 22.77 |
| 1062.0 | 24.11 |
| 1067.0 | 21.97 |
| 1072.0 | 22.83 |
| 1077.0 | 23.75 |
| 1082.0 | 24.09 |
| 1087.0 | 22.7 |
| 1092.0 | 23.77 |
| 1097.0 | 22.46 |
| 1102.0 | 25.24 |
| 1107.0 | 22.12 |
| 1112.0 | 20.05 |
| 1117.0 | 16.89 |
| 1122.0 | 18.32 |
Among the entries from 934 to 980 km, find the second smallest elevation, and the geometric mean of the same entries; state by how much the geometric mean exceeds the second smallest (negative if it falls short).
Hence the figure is 1.1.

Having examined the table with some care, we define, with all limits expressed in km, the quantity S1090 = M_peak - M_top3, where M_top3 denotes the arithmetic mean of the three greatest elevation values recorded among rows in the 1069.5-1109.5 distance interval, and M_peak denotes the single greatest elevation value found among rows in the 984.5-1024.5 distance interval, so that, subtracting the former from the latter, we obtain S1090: 1.6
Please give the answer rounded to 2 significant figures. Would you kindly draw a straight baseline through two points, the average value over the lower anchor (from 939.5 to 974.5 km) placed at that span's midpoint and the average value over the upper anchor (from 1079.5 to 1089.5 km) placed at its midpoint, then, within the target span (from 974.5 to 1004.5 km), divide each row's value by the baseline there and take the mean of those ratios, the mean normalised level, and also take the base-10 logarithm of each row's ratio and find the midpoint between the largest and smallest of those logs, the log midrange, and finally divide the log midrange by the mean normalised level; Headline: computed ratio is 0.017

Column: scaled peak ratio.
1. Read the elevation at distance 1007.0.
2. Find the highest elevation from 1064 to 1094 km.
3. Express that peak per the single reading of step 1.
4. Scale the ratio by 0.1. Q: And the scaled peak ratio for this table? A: 0.101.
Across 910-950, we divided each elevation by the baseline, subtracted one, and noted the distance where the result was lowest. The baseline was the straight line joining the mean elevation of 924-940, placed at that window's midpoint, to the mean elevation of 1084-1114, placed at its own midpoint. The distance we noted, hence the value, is 917.0 km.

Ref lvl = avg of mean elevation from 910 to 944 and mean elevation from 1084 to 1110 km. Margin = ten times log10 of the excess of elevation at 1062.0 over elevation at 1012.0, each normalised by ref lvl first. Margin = -9.4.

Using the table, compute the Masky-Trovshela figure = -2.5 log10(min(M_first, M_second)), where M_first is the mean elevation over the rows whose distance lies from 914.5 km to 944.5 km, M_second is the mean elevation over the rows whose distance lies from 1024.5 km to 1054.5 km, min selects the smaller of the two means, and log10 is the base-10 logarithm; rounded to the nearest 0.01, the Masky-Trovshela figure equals -3.01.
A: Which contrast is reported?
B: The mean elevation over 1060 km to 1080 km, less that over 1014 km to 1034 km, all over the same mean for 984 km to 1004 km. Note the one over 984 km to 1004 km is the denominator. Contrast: 0.11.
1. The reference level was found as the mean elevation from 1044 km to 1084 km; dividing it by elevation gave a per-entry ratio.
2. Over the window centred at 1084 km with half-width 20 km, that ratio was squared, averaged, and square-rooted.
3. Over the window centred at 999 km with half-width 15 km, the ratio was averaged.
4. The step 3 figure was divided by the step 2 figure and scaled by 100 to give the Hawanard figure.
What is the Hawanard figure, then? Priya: 99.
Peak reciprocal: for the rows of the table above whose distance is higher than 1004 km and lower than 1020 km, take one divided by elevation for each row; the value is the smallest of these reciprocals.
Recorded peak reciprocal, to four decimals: 0.0421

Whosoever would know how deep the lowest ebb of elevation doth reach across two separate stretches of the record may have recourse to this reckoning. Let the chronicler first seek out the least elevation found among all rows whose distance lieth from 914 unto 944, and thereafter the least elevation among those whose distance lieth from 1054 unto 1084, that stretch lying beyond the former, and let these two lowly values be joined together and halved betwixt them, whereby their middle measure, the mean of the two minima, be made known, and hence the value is 16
